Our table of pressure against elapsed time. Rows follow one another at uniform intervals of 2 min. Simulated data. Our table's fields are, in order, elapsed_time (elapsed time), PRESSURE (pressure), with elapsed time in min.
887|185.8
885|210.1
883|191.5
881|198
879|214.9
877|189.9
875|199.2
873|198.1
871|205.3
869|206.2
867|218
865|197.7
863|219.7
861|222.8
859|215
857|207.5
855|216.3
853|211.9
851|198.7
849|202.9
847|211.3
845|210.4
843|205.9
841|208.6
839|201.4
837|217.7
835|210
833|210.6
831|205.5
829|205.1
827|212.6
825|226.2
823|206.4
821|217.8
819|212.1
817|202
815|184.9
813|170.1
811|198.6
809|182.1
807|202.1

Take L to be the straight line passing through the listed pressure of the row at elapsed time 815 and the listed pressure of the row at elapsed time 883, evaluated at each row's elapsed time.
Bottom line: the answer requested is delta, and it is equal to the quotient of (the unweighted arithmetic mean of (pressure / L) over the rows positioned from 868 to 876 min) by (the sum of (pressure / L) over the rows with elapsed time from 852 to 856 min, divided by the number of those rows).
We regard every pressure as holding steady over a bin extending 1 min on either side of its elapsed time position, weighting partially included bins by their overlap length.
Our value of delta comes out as 0.94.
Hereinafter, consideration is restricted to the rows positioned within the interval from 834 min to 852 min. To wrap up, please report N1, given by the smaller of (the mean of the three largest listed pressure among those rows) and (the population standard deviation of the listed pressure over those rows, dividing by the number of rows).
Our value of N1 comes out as 6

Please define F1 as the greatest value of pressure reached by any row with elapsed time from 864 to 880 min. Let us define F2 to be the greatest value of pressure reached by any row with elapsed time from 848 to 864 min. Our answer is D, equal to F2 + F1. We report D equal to 441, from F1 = 218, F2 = 222.8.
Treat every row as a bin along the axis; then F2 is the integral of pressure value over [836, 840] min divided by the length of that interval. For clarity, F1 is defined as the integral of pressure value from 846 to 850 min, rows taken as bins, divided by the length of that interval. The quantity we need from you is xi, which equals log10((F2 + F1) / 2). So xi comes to 2.32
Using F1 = 207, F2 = 210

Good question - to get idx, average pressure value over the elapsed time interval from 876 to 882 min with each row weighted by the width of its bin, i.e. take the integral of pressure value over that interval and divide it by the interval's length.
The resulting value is 201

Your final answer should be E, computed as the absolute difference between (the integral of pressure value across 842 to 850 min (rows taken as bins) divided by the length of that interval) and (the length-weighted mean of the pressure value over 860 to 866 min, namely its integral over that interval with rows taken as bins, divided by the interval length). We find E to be 5.8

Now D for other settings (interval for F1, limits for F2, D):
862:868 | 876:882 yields 435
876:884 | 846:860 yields 431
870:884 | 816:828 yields 441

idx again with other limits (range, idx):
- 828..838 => 210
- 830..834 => 208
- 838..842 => 205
